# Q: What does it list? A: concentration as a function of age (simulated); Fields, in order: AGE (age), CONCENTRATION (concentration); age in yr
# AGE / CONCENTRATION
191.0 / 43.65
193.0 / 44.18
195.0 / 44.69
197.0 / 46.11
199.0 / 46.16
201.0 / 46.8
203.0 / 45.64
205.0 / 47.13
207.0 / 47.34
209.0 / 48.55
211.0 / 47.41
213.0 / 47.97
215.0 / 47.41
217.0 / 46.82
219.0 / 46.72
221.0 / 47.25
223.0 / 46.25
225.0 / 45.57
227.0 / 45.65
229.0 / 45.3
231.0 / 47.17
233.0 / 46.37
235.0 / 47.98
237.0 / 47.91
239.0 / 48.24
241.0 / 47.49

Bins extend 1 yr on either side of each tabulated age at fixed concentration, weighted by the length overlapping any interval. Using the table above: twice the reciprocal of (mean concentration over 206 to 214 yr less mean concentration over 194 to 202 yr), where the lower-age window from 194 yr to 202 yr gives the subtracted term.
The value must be 1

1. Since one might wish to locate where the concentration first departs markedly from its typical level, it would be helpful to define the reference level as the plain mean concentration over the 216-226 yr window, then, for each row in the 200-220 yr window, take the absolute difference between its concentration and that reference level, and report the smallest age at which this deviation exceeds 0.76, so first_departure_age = 203.0 yr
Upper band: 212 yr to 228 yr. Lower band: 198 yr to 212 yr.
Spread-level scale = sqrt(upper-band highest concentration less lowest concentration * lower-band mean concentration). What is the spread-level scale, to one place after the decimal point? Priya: 10.6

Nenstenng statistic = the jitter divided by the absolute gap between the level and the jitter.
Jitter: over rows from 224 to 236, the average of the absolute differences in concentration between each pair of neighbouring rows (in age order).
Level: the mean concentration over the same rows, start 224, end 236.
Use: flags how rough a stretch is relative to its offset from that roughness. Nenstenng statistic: 0.0207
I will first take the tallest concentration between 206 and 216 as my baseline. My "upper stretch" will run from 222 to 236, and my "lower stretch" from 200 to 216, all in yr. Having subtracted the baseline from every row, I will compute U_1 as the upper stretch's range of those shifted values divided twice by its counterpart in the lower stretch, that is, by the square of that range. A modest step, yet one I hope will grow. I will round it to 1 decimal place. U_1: 0.3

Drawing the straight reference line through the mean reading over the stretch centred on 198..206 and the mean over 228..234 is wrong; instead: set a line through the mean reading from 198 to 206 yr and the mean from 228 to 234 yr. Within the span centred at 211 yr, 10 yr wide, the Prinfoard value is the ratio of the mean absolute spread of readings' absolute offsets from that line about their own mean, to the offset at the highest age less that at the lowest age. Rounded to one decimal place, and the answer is 3.7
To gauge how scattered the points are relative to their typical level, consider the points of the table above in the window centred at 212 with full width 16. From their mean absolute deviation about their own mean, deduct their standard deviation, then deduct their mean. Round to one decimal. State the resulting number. -47.6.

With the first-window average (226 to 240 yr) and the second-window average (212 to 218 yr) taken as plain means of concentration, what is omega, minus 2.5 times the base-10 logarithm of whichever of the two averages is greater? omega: -4.19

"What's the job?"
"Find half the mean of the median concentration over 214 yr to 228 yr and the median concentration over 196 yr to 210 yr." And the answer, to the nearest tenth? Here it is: 23.4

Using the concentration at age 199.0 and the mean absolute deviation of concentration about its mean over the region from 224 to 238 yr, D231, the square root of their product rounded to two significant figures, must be 6.7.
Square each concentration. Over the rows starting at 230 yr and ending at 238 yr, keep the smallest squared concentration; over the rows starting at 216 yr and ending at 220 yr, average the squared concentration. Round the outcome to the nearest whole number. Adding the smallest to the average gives 4338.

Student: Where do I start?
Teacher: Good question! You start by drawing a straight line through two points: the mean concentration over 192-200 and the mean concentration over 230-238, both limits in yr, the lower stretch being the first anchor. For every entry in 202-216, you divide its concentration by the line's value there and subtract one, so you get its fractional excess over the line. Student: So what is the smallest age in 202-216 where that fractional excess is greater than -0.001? 203.0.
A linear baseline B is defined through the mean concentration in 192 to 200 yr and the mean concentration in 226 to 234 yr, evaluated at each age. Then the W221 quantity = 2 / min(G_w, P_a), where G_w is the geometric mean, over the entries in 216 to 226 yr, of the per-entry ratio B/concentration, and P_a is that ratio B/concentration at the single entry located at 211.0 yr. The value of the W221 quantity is 2.08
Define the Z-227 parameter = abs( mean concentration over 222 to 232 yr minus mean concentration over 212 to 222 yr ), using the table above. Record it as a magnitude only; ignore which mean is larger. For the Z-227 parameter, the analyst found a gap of 1.2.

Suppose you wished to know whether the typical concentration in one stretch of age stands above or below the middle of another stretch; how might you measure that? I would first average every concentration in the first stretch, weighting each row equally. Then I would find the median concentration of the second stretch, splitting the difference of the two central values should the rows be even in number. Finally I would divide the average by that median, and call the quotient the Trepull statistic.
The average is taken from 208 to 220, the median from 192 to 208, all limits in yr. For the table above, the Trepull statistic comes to 1.03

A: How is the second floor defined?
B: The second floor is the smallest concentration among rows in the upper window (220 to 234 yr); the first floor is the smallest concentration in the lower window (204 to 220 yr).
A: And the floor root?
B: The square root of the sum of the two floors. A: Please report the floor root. 9.59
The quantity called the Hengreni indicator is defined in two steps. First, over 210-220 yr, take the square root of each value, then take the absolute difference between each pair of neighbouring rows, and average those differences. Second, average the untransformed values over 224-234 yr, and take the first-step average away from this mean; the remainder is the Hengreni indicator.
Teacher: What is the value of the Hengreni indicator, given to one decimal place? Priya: 46.0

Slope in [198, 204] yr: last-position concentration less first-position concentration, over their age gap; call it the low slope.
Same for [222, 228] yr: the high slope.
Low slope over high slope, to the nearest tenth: 0.9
